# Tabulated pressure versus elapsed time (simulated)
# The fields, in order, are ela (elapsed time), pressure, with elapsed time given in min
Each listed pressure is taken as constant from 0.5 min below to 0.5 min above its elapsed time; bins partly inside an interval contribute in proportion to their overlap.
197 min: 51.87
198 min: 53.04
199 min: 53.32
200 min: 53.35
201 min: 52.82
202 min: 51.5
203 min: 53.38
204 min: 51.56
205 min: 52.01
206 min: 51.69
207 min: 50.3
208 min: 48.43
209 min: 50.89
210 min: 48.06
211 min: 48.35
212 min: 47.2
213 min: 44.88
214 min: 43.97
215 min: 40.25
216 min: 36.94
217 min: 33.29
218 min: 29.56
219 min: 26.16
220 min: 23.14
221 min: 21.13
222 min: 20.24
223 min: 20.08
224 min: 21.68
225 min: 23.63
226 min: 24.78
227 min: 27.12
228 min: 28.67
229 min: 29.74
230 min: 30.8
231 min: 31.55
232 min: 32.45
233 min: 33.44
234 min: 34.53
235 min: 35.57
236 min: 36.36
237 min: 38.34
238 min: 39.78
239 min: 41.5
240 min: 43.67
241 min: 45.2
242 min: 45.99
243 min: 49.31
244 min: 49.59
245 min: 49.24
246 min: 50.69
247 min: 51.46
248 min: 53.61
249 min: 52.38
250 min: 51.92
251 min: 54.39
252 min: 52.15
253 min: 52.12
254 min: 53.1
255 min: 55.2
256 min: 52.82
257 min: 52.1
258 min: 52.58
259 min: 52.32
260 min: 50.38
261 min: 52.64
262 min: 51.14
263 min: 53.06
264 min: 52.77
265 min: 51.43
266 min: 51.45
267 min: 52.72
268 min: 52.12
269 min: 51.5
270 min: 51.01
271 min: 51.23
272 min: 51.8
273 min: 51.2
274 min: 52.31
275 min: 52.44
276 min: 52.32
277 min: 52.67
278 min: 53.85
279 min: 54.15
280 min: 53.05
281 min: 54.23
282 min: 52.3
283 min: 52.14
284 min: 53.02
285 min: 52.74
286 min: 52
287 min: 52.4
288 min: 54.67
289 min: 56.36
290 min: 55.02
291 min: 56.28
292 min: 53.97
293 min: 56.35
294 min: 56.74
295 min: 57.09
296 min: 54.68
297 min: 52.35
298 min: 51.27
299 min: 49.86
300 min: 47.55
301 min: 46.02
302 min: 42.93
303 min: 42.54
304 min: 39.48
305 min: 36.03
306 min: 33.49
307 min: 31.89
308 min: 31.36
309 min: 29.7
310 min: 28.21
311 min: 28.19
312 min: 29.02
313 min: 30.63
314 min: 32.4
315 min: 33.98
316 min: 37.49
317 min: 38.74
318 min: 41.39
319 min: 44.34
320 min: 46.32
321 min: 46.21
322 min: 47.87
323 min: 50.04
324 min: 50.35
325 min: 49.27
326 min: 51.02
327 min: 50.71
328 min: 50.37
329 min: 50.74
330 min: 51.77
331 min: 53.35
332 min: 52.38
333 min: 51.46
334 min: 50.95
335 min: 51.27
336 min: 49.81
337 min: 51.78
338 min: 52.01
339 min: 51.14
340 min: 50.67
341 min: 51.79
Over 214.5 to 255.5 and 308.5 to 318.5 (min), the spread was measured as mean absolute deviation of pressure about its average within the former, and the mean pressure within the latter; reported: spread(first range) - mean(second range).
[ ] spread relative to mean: -23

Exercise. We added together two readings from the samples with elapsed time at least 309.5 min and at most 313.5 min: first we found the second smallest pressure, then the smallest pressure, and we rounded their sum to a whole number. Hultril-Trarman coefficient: 56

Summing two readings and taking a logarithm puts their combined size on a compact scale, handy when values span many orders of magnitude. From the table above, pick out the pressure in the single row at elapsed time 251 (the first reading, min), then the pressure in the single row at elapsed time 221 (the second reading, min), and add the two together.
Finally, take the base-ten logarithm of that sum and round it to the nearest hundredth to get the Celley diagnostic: 1.88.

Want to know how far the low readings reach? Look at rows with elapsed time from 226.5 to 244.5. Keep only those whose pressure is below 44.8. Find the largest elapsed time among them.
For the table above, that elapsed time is 240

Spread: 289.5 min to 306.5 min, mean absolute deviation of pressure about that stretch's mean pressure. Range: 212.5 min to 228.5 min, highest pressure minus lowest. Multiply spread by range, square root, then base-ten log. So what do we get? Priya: 1.1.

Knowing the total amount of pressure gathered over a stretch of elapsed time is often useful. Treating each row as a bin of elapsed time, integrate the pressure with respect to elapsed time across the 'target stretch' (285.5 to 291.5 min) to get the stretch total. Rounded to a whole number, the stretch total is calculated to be 327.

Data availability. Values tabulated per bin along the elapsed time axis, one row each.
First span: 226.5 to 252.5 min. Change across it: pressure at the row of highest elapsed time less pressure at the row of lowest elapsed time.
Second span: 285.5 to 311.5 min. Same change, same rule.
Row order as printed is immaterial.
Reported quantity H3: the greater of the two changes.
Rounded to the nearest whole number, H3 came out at 25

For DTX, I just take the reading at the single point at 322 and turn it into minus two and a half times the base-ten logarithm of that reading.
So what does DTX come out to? -4.20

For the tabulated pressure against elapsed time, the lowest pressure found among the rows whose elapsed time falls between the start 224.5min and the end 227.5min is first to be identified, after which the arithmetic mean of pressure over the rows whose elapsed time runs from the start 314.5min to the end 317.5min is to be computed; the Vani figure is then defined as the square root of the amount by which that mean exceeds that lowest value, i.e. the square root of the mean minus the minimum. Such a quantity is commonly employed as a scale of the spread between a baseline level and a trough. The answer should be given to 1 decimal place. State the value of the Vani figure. 3.6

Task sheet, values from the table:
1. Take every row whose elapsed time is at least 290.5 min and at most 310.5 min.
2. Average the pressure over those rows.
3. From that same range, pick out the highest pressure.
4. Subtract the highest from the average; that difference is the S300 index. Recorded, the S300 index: -12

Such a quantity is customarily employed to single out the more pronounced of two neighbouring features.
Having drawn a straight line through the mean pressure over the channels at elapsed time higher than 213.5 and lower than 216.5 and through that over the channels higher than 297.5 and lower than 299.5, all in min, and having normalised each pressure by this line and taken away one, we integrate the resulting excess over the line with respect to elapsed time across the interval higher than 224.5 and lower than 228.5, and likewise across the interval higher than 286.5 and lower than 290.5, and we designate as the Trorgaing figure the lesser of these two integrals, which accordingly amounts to -1.5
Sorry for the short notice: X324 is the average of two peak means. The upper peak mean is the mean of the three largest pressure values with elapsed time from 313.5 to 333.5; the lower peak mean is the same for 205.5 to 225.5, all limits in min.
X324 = 51.7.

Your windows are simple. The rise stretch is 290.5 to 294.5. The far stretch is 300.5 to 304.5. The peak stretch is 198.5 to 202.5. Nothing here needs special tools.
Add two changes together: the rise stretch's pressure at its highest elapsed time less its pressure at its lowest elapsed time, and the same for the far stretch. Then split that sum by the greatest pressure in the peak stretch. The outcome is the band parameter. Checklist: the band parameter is -0.11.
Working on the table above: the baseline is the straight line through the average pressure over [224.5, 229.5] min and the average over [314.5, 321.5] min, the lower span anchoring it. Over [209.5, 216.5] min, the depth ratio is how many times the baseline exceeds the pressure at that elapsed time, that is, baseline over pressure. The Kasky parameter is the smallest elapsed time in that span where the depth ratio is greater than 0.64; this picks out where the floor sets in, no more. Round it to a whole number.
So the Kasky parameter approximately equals 216 min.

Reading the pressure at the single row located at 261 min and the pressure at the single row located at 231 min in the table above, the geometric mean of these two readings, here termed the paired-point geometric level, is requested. 41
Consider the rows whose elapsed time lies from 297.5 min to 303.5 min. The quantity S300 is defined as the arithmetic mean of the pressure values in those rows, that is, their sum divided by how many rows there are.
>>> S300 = 47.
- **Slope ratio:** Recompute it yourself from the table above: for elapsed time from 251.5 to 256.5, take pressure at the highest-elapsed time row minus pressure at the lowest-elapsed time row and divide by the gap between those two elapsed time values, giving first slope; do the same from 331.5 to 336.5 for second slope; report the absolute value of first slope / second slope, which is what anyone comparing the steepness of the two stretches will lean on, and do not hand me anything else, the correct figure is 0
